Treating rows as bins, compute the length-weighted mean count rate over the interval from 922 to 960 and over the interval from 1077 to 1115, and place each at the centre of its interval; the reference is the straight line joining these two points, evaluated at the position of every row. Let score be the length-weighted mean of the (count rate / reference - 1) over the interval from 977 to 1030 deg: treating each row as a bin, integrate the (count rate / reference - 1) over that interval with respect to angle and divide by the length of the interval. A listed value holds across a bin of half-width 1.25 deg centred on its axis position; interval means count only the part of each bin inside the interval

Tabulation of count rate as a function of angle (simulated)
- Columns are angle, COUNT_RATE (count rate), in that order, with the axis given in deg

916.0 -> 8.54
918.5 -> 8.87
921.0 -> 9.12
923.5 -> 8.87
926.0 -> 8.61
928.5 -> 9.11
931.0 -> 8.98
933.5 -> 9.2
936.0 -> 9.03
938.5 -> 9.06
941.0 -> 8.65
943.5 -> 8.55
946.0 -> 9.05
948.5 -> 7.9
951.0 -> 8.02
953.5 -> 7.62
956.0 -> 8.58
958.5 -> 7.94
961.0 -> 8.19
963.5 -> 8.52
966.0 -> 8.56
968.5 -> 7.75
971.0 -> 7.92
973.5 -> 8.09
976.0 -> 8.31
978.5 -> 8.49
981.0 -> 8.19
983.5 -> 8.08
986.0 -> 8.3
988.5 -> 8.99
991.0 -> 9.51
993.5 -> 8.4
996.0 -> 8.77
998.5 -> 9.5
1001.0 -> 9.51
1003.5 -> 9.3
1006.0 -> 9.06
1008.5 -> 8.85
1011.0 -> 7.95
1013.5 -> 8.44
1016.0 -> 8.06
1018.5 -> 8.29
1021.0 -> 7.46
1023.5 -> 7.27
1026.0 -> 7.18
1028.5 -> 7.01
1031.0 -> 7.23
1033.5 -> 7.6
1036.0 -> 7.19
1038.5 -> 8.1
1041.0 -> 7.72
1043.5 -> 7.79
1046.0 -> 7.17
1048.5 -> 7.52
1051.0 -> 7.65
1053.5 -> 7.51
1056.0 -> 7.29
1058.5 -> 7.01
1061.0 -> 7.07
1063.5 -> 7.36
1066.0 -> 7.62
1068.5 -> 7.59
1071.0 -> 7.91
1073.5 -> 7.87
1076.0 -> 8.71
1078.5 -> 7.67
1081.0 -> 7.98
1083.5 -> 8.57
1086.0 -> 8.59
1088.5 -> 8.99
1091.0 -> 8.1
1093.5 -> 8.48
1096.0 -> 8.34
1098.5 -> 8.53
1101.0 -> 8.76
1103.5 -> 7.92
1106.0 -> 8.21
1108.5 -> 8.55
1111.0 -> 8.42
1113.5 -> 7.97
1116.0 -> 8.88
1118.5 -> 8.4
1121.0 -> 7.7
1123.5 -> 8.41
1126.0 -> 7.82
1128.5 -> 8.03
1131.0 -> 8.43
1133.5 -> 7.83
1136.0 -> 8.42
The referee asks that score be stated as -0.012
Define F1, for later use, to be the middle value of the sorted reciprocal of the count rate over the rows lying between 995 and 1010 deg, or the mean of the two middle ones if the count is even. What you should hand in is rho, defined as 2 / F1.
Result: 18.4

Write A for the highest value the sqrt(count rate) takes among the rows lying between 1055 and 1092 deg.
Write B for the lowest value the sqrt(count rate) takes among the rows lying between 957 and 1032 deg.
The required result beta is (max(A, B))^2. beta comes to 9.0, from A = 3.00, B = 2.65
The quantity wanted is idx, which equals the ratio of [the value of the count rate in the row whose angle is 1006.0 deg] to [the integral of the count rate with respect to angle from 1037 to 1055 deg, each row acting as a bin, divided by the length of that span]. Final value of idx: 1.19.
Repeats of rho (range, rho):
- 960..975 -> 16.3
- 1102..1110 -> 16.4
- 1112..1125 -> 16.8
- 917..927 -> 17.7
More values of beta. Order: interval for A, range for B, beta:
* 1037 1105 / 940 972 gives 9.0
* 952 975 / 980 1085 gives 8.6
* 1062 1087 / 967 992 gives 8.7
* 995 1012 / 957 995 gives 9.5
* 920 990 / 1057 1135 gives 9.2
